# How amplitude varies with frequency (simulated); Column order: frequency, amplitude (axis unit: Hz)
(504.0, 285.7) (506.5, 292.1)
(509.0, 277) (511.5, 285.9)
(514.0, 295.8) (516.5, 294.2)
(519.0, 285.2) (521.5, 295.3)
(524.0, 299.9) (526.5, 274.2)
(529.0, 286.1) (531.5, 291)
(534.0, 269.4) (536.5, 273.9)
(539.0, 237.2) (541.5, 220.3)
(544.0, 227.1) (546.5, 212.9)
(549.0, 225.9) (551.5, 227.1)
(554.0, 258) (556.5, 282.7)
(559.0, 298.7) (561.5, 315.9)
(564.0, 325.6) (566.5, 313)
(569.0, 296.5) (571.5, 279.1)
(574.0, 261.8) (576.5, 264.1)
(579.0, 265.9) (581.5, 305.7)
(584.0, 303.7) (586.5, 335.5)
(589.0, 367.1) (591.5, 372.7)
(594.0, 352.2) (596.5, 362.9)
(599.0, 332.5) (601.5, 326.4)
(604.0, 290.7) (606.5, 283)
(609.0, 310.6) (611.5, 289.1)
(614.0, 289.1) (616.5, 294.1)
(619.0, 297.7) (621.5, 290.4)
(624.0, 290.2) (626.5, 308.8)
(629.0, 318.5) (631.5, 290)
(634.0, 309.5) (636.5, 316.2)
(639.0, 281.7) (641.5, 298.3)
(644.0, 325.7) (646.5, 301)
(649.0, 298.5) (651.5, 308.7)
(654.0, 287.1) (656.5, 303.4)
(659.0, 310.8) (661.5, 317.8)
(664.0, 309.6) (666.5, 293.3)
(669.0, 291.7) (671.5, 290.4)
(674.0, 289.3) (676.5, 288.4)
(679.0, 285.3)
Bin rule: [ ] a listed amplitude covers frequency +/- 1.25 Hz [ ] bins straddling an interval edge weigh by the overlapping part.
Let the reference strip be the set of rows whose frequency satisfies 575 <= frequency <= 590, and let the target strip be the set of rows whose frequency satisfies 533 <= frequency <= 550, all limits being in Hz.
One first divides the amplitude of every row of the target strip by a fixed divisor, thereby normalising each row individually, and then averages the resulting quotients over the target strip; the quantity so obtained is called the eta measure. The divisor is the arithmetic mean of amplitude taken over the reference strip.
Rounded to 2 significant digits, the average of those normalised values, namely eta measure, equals 0.78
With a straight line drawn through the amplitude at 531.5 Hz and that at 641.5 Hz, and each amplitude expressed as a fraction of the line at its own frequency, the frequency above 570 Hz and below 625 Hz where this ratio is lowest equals 574.0 Hz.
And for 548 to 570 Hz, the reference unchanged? 549.0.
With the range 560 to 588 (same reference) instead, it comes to 574.0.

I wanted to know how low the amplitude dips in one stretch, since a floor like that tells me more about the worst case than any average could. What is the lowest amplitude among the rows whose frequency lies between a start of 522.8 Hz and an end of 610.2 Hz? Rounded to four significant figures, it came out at 212.9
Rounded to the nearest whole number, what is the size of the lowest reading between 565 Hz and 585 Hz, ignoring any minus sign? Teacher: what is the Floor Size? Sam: 262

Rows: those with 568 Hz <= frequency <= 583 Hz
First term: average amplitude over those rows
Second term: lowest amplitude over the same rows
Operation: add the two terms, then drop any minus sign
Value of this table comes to 541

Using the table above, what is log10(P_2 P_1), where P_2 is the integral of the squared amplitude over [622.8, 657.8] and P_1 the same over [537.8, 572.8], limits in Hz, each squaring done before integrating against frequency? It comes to 12.9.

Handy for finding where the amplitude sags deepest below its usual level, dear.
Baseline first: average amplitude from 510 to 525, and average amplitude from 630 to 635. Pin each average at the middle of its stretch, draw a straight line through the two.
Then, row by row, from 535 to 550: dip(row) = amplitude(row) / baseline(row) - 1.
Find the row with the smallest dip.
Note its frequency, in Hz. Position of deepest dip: 546.5 Hz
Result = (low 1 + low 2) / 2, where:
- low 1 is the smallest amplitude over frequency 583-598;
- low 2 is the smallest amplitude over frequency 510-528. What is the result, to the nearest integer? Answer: 289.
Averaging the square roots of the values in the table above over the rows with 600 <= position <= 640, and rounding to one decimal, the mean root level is 17.3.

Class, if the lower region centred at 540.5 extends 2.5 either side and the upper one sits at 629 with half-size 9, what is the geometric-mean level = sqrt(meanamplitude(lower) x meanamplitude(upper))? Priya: 263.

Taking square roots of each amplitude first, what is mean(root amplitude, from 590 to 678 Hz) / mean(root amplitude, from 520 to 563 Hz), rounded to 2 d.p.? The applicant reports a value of 1.08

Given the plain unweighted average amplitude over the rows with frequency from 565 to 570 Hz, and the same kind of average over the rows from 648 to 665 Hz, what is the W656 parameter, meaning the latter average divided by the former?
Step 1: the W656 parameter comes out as 1.00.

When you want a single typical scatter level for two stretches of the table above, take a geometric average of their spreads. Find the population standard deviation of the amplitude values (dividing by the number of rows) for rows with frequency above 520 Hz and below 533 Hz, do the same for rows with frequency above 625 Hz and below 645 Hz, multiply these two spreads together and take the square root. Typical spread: 11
